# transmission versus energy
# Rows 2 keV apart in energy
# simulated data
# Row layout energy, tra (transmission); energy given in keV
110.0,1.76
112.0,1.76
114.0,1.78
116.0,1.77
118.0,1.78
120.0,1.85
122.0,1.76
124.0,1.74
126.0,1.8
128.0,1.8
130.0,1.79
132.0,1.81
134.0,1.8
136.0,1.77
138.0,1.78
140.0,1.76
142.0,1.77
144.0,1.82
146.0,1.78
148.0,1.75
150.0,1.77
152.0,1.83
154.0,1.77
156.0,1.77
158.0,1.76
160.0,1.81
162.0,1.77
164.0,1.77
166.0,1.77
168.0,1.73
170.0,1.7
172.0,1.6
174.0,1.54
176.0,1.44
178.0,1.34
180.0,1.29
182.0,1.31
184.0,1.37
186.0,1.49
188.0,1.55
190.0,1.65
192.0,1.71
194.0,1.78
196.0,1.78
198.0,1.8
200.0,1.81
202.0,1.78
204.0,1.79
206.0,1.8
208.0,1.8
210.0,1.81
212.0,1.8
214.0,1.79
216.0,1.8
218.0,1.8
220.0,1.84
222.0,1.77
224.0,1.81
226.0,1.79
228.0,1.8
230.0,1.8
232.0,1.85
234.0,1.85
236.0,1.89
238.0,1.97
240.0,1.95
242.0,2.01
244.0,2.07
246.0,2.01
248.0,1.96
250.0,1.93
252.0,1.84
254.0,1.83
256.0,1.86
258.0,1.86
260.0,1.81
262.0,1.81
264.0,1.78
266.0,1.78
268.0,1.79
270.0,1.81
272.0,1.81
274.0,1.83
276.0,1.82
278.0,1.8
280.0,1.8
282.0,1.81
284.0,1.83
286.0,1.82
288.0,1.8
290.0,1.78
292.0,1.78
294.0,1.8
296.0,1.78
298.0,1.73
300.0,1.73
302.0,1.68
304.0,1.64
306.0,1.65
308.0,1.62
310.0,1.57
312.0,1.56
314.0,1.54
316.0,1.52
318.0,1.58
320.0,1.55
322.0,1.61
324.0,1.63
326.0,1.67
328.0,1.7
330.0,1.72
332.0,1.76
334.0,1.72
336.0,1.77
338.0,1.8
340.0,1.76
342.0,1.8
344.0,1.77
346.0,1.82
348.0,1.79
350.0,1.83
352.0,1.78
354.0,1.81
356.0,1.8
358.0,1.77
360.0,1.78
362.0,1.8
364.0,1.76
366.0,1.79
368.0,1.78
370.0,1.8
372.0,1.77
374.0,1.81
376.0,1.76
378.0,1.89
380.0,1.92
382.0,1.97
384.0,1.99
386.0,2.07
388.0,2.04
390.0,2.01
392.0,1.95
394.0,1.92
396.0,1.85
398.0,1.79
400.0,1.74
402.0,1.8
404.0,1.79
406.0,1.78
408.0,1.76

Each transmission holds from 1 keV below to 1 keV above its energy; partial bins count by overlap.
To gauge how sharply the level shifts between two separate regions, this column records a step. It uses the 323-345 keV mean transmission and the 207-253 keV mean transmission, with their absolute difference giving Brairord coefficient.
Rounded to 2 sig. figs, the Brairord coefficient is 0.13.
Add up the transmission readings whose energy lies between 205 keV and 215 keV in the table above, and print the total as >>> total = 9.00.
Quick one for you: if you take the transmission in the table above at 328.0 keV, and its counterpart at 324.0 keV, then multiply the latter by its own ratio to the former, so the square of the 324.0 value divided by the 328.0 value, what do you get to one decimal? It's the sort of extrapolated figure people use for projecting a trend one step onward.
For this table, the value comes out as 1.6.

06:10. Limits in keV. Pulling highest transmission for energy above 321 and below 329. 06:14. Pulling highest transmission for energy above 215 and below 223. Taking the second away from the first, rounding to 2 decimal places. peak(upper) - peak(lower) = -0.14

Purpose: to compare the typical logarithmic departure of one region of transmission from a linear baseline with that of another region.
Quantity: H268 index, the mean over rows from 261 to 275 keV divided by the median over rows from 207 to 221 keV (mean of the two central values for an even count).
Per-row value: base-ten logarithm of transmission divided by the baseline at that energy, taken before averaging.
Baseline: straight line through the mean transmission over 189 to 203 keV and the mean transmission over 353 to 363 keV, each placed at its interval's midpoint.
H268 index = 0.73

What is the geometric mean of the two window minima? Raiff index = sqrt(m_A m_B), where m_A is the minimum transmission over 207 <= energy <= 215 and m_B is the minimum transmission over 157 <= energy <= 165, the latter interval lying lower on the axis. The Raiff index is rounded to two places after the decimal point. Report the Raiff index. 1.77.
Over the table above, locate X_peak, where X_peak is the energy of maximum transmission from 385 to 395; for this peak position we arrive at 386.0 keV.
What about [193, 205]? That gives 200.0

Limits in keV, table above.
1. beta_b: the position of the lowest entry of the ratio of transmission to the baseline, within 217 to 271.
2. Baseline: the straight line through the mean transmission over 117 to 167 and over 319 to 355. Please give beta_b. 222.0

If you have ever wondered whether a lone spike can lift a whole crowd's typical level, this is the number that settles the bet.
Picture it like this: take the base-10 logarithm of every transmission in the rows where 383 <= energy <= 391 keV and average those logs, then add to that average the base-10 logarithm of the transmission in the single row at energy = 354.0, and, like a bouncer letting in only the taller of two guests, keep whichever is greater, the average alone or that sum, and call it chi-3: 0.56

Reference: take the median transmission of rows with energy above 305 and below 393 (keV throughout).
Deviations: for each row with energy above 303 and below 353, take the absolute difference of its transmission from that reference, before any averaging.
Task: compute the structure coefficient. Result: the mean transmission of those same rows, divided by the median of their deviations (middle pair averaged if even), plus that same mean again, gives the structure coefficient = 24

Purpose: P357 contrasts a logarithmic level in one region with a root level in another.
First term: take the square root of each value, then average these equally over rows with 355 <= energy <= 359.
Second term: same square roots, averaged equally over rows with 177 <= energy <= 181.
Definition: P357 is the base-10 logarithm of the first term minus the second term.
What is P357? -1.02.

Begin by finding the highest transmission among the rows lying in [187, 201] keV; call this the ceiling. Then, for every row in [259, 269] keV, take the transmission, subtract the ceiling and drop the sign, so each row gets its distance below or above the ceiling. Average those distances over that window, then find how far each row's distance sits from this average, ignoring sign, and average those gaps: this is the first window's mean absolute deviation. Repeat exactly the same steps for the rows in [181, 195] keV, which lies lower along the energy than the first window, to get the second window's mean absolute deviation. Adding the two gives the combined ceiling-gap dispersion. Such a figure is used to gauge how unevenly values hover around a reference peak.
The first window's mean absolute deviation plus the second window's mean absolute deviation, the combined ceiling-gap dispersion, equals 0.152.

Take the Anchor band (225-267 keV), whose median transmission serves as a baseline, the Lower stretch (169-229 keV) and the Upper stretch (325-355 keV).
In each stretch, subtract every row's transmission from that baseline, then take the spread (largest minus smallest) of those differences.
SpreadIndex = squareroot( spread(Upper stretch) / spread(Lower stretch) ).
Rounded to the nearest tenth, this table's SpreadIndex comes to 0.5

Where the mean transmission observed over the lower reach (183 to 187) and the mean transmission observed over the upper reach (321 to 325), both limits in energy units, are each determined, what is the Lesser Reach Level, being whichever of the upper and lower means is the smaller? 1.43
